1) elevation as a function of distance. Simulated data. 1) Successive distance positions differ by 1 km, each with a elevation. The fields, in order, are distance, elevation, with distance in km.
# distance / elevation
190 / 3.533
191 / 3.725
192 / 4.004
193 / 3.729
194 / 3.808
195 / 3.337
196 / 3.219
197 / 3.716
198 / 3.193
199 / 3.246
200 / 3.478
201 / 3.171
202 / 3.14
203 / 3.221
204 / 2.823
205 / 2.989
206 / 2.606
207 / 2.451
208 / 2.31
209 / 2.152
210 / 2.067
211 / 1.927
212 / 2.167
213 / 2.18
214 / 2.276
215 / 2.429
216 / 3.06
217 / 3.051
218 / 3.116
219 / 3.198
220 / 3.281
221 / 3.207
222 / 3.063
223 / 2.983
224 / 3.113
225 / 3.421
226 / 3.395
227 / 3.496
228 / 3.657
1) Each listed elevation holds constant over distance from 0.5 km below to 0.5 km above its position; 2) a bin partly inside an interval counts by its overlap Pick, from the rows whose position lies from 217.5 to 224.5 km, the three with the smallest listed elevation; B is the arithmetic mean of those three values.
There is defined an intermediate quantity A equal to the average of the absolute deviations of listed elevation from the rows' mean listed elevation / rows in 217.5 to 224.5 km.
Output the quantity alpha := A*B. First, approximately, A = 0.08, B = 3.1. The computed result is 0.2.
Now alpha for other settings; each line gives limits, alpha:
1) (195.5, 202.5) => 0.5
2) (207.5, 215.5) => 0.2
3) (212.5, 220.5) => 0.9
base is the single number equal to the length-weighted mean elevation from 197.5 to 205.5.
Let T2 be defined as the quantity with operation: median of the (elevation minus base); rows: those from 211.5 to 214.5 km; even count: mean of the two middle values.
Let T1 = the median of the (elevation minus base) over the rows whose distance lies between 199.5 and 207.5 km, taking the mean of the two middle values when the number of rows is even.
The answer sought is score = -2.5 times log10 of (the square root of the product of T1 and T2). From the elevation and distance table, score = 1.30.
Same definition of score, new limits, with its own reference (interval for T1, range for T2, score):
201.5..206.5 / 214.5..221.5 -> 2.69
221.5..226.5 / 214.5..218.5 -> 2.93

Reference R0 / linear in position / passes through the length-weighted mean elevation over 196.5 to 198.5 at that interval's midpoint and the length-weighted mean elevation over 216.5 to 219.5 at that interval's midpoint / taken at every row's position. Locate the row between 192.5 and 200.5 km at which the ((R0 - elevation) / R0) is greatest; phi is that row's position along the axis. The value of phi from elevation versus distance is 196 km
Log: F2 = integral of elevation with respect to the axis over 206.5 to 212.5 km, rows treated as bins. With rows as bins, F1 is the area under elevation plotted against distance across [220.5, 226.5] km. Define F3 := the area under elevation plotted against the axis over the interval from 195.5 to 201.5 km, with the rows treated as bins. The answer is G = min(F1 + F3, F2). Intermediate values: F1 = 19.2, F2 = 13.1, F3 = 20.0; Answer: 13.1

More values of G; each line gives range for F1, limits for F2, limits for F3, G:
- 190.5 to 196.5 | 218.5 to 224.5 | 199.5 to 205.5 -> 18.8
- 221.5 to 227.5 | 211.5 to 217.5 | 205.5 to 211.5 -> 15.2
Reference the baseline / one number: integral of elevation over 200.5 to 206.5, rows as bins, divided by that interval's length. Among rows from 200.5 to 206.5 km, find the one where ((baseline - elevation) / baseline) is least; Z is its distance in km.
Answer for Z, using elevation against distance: 203 km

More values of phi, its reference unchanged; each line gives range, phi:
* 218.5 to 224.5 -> 223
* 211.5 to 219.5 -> 212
